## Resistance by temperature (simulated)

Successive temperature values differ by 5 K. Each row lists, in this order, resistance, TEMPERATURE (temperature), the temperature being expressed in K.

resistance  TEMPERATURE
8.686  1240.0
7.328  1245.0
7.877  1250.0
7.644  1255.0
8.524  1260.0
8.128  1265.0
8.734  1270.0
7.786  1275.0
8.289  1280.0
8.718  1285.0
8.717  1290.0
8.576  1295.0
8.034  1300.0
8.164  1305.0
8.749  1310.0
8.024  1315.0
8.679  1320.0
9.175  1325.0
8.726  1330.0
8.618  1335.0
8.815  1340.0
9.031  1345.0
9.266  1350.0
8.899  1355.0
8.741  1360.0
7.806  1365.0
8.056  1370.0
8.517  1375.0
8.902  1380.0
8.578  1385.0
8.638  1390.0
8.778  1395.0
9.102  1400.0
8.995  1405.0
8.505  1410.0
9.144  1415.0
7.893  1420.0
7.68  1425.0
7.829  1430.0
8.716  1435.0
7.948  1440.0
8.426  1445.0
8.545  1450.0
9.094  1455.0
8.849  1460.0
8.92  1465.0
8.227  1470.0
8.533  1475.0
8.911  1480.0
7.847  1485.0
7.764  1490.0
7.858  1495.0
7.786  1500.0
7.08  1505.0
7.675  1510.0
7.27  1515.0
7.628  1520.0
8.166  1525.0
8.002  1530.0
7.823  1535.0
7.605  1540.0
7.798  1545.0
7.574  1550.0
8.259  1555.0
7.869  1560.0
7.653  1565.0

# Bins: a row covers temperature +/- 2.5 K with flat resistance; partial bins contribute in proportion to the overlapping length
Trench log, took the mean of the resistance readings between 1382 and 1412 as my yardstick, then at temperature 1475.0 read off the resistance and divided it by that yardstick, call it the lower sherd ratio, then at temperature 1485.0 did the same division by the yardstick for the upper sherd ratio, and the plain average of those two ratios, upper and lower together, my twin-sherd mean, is 0.93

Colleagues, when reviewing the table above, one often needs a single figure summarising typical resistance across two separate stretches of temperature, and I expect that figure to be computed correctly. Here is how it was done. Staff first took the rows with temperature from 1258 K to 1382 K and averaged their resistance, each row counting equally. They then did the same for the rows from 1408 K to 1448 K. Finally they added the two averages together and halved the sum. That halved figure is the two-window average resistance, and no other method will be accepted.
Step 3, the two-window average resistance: 8.41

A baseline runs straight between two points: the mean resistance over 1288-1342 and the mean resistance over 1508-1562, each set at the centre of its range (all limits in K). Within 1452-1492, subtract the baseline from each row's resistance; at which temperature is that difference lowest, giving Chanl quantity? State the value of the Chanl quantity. 1490.0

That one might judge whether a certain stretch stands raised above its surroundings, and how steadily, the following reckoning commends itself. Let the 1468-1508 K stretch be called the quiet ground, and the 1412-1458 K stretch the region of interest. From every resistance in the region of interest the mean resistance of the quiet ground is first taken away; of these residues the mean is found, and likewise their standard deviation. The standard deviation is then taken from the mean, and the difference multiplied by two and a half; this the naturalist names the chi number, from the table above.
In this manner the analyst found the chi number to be -0.4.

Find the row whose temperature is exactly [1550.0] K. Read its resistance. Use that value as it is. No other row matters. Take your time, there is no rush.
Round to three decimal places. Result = 7.574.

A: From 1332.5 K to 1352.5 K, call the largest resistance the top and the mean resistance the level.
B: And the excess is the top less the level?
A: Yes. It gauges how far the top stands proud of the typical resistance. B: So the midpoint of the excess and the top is 4.80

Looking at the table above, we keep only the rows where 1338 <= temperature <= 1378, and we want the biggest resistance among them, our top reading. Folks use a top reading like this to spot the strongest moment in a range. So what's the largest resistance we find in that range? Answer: 9.266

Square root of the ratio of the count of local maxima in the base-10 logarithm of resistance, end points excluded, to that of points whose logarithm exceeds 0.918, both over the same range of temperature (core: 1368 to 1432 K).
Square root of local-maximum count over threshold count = 0.58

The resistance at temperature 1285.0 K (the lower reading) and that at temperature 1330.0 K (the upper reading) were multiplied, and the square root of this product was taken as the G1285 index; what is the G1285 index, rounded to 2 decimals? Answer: 8.72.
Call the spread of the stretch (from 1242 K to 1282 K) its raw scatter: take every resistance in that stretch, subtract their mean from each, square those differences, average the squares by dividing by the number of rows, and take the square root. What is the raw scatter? 0.44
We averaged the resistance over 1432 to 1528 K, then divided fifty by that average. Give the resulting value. 6.12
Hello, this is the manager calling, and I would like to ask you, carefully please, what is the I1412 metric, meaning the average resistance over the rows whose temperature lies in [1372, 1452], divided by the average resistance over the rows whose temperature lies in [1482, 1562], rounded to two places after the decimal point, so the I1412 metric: 1.10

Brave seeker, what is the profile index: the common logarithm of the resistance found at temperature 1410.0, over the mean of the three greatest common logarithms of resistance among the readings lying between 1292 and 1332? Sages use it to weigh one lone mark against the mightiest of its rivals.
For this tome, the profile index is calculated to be 0.980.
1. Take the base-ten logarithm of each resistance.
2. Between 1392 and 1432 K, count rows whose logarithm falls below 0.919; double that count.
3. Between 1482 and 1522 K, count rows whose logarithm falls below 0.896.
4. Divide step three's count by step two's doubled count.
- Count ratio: 1.3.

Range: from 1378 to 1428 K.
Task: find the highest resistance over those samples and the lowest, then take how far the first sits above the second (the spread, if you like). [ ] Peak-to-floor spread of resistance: 1.46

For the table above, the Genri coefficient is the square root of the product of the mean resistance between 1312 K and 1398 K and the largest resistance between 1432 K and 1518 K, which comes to 8.88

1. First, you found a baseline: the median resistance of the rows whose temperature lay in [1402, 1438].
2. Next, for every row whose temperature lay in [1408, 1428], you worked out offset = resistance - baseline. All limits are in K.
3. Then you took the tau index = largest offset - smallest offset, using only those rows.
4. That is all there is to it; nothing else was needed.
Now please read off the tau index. 1.5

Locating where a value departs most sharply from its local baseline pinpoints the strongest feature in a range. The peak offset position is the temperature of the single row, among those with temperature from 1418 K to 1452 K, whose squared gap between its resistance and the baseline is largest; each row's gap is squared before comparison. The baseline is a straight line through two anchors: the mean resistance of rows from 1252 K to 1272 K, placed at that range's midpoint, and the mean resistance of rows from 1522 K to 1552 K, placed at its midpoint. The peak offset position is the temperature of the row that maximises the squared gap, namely 1435.0 K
